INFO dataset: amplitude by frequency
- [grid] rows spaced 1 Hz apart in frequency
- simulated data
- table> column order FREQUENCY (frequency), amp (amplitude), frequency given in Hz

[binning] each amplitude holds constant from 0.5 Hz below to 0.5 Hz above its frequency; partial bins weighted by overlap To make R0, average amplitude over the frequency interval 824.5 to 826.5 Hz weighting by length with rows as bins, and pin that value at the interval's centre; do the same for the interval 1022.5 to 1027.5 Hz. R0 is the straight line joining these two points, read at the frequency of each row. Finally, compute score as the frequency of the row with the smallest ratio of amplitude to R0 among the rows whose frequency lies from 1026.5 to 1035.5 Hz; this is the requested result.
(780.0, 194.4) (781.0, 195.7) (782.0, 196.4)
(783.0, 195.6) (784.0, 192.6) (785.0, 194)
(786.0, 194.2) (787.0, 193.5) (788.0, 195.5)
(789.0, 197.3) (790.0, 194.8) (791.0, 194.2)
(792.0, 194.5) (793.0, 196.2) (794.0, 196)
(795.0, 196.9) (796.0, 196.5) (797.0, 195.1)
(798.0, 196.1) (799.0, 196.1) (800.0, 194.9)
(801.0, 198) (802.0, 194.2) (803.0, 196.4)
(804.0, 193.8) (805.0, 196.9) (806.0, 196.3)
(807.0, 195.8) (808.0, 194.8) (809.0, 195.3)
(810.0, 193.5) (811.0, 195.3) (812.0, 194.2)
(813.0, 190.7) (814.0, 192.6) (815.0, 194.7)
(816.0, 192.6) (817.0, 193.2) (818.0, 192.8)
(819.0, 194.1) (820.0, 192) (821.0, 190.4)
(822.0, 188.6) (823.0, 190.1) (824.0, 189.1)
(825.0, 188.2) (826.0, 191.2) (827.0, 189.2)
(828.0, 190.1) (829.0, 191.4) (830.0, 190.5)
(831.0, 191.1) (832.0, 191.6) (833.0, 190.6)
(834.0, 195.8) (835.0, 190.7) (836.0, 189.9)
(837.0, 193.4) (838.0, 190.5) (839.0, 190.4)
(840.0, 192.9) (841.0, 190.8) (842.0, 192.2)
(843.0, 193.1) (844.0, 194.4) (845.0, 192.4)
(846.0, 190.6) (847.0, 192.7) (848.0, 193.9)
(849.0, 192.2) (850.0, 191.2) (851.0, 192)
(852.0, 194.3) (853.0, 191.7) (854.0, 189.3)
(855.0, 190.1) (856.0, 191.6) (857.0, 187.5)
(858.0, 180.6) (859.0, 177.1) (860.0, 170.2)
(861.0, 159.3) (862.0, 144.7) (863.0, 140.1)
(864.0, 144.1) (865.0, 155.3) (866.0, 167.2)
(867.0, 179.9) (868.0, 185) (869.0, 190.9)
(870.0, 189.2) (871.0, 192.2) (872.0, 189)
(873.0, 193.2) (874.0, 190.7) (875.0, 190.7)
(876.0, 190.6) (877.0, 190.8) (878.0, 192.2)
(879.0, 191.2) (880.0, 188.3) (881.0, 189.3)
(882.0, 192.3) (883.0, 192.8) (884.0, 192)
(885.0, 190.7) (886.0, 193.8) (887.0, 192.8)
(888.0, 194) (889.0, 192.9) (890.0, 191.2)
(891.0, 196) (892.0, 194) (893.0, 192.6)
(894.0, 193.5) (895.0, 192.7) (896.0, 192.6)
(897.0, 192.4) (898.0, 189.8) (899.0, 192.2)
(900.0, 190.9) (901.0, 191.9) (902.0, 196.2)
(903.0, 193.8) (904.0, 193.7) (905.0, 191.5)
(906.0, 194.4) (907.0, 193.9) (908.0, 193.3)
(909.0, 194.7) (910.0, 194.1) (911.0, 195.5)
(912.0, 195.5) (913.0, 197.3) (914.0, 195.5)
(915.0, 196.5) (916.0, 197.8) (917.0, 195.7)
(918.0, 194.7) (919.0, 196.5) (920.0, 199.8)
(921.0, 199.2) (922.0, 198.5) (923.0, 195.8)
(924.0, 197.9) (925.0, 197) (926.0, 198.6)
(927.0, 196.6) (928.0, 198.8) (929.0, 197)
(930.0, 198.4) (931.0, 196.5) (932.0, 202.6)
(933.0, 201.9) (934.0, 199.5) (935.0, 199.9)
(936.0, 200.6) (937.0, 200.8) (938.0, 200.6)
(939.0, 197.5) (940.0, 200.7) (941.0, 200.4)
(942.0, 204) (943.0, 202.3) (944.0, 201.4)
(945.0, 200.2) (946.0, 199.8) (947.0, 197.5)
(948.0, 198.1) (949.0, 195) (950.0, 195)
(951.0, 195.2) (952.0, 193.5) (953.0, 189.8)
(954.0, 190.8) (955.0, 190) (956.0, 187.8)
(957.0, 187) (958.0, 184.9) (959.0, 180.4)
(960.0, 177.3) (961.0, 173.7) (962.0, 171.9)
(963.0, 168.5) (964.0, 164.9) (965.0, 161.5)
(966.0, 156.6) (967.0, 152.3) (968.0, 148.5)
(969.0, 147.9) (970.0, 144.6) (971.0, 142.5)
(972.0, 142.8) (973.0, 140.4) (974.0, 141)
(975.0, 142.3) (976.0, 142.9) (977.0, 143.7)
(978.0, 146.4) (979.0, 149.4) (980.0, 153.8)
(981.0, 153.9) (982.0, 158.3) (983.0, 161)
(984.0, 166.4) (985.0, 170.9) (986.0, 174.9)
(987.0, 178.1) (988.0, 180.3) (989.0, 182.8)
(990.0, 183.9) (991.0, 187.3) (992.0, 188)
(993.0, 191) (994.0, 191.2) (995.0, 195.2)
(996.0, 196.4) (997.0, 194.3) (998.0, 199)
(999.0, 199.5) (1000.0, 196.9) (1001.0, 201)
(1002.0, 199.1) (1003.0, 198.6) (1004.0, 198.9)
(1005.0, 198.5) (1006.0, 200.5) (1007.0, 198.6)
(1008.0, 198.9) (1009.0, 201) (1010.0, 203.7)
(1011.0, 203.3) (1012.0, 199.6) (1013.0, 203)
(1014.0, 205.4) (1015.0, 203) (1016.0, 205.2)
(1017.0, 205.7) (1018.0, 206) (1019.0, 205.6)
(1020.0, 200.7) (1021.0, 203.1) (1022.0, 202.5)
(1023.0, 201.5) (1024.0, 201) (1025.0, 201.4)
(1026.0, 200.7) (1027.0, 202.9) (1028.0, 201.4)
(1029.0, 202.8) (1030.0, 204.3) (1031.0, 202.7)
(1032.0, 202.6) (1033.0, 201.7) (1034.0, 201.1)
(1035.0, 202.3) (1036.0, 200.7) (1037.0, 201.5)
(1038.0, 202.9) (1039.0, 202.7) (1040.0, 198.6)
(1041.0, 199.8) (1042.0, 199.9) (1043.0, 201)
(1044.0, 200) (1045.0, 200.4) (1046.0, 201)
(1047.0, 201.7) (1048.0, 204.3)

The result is 1034.0 Hz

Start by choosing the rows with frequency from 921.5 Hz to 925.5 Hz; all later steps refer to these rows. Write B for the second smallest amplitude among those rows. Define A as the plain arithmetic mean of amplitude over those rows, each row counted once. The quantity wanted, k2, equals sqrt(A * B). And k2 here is 197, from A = 197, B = 197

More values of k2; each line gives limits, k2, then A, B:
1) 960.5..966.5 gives 164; 166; 161.5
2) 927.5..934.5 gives 198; 199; 197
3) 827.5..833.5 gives 191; 191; 190.5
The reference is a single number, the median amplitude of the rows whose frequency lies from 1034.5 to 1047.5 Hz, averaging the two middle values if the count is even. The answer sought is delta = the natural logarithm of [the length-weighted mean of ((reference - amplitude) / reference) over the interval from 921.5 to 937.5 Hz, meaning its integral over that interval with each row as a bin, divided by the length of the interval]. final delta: -4.5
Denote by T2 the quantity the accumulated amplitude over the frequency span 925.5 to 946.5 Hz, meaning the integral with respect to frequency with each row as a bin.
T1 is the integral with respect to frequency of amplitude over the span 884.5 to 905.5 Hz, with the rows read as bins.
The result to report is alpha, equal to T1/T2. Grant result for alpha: 0.96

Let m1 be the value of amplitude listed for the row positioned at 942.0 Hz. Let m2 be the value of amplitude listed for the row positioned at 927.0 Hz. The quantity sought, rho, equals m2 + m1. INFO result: 401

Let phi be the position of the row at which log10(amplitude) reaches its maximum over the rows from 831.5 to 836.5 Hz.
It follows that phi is 834.0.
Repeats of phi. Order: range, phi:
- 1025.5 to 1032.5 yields 1030.0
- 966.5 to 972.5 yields 967.0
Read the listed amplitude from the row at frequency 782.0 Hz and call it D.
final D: 196.4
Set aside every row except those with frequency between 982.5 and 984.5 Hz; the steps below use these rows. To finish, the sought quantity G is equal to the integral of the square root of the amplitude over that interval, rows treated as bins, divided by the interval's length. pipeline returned 12.8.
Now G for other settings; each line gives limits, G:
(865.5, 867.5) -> 13.2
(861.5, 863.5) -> 11.9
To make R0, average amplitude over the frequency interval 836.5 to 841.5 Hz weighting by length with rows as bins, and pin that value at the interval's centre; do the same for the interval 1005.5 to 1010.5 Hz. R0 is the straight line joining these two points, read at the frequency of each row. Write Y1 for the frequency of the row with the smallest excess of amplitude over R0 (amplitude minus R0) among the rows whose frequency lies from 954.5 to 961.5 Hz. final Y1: 961.0 Hz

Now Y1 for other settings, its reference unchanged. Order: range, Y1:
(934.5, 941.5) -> 939.0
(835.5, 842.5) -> 836.0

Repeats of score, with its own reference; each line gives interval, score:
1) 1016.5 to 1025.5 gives 1020.0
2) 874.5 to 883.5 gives 880.0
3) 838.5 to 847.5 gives 846.0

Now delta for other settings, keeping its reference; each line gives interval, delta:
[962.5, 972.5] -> -1.4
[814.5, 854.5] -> -3.1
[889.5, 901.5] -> -3.2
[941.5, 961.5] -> -3.1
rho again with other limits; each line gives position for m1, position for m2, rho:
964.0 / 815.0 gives 360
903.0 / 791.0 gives 388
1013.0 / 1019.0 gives 409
